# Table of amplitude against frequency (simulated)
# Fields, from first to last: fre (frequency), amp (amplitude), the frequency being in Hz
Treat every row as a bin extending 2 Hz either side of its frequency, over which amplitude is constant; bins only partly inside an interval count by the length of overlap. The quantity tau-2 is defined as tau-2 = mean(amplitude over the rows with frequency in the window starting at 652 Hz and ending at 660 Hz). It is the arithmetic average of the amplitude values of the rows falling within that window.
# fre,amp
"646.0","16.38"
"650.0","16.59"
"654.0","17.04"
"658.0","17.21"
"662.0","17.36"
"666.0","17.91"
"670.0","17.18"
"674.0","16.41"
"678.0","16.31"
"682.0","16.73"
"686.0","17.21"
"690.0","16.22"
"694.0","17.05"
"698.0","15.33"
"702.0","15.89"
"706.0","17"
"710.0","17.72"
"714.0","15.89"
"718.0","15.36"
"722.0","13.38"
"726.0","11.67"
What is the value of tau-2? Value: 17.1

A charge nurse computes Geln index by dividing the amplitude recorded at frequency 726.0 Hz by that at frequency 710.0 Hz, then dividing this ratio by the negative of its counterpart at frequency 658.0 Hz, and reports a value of -0.0383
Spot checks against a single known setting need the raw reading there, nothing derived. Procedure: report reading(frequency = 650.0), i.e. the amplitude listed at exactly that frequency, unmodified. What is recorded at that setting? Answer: 16.59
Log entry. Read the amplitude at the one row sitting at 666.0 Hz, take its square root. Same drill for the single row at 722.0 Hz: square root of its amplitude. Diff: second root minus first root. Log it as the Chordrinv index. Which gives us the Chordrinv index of -0.57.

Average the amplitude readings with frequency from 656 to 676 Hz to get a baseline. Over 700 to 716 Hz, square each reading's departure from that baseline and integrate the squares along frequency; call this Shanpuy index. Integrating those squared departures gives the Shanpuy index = 15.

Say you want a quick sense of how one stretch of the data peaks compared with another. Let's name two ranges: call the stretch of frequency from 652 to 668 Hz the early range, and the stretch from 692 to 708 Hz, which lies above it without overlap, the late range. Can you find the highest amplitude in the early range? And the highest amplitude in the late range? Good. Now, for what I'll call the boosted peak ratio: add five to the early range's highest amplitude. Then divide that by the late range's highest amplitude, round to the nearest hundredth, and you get 1.34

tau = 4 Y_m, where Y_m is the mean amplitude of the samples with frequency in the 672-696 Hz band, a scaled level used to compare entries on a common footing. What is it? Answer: 66.6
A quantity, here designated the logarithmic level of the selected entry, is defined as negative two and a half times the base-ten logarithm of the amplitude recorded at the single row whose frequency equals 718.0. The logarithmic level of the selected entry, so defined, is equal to -2.97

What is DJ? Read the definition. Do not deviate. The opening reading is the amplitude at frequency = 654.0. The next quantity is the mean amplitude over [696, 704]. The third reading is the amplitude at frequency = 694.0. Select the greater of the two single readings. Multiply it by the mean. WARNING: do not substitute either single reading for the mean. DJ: 266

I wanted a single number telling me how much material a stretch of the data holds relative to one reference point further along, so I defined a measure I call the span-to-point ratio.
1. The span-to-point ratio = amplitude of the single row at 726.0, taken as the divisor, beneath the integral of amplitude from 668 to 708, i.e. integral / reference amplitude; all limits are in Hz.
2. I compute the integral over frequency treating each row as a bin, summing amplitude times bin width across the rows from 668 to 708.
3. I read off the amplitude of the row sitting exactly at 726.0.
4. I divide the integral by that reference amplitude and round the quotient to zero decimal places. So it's 57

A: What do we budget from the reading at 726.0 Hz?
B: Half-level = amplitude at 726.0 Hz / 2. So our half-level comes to 5.8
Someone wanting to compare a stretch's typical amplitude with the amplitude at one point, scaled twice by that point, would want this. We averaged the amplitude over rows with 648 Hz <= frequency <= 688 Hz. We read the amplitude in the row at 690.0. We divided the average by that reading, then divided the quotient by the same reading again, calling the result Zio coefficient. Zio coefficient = 0.0646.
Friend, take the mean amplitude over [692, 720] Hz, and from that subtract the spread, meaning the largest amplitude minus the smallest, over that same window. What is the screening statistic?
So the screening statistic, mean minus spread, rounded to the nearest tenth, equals 13.9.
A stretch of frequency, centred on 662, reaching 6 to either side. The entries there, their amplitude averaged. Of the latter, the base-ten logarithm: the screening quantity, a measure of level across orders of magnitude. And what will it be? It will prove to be 1.24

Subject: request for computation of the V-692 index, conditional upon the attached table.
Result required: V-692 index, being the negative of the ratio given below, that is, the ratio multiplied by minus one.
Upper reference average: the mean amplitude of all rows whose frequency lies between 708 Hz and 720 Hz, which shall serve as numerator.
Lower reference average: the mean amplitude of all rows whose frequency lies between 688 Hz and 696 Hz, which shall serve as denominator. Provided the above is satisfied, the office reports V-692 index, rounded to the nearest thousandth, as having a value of -0.981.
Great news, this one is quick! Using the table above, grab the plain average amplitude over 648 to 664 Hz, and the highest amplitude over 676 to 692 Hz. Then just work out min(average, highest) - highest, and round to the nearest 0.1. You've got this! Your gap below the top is -0.2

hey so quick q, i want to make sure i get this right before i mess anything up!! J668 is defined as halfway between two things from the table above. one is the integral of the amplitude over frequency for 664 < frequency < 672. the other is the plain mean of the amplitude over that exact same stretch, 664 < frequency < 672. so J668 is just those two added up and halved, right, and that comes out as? 79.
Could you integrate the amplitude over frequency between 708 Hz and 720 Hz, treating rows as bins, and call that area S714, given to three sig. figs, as 196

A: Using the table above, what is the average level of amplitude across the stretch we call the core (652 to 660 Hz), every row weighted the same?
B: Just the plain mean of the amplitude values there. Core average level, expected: 17.1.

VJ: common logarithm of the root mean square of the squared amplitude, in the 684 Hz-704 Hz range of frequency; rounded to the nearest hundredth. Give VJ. 2.43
